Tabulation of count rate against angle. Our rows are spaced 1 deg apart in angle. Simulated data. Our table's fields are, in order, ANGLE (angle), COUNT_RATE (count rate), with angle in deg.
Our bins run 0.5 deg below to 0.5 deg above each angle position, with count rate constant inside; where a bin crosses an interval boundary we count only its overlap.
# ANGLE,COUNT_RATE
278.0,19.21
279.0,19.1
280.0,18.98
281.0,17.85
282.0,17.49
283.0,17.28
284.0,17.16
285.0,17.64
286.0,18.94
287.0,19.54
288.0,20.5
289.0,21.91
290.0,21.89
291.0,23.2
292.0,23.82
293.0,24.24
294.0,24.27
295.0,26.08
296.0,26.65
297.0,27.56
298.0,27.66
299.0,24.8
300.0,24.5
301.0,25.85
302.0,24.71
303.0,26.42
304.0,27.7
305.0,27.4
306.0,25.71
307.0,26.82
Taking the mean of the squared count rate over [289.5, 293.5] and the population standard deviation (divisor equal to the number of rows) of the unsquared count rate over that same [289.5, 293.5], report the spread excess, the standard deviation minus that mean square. -542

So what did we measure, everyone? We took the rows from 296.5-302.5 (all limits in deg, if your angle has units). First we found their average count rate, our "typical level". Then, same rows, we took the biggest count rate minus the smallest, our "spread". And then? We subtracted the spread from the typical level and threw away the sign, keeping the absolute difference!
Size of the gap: 22.7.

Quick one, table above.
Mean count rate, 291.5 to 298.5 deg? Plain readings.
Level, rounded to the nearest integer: 26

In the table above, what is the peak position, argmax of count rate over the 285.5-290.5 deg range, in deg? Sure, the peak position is 289.0 deg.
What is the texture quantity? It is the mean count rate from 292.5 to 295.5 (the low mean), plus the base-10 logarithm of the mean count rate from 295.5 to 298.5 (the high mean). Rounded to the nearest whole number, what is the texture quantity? 26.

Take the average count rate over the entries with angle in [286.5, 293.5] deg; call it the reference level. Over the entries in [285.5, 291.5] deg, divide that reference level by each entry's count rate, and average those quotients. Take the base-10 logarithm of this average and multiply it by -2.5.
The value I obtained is -0.06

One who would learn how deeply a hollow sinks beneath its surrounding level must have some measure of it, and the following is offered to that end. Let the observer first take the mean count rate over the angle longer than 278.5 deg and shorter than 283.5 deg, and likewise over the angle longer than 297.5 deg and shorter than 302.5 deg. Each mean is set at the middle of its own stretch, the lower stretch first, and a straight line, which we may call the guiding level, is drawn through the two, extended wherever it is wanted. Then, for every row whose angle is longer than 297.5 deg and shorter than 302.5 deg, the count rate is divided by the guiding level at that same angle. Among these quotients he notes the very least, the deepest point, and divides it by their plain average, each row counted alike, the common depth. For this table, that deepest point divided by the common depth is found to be 0.94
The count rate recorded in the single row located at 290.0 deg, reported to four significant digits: 21.89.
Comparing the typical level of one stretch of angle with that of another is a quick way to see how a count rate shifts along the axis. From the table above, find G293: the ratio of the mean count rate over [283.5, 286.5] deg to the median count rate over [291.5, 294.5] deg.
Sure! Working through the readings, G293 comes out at 0.74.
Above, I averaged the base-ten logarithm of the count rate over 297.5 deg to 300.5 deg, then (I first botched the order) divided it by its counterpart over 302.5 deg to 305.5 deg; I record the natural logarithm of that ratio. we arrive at -0.018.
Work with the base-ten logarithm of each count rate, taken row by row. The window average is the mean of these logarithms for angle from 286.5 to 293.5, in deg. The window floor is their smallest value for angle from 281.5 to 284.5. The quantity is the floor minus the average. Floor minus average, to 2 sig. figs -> -0.11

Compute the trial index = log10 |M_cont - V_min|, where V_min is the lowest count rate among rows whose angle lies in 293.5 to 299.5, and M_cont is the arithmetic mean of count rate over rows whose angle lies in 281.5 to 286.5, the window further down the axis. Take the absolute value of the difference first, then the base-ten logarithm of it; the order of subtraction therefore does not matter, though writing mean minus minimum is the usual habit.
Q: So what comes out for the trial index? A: 0.8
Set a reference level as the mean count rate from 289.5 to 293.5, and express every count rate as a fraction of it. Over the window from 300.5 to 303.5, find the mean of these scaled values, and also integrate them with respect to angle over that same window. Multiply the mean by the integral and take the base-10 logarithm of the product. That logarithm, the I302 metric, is 0.56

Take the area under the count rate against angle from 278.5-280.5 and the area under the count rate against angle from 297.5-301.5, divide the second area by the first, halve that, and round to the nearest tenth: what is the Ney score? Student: 1.3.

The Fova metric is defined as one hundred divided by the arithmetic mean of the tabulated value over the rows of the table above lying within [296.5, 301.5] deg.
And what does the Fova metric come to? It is 3.8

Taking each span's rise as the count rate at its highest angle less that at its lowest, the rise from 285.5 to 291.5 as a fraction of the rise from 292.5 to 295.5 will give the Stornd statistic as 2.3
